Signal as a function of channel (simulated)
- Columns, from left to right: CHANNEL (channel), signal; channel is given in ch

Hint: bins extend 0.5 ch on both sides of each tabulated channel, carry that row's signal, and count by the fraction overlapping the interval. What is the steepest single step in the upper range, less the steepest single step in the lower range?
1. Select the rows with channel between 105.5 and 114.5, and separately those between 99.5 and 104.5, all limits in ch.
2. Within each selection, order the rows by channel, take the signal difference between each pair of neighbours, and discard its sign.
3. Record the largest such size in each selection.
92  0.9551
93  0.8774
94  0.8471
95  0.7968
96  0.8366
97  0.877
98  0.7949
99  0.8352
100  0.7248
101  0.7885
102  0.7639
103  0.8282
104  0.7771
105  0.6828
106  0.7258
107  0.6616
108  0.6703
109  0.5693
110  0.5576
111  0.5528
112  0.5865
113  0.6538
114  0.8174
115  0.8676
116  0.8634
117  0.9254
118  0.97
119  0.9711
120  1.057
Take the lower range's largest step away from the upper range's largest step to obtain 0.099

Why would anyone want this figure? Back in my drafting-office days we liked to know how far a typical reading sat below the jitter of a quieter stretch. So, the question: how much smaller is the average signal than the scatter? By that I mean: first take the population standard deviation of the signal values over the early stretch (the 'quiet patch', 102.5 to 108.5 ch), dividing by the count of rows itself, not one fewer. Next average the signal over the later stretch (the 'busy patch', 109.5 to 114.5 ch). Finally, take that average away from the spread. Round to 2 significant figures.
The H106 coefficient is -0.57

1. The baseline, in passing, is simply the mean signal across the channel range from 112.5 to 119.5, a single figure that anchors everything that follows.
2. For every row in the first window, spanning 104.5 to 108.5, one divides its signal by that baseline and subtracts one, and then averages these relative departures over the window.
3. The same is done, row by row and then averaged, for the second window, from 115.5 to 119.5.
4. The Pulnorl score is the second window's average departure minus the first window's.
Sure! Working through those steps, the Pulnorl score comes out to 0.3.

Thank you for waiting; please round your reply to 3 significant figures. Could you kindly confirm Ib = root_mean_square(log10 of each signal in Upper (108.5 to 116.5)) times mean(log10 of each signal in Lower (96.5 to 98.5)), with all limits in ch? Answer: -0.0150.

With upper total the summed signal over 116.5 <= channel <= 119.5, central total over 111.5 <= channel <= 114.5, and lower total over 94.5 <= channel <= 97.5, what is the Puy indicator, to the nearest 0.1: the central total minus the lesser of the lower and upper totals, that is -0.5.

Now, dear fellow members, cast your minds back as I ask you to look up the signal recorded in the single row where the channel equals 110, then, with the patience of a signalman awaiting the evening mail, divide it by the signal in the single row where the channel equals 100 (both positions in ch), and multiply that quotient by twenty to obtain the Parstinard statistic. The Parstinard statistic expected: 15.4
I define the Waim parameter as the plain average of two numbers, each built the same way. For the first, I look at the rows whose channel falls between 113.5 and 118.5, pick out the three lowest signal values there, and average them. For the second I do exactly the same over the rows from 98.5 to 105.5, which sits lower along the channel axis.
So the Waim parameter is 0.79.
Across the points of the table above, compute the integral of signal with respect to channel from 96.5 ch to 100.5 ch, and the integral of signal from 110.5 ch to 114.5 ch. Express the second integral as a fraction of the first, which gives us 0.81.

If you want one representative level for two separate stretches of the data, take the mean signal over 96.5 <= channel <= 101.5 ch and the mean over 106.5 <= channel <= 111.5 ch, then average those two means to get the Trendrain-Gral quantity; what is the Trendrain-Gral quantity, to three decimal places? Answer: 0.703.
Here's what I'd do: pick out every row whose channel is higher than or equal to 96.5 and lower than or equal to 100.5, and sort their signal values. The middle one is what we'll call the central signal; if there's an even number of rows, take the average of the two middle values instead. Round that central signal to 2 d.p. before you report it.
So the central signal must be 0.82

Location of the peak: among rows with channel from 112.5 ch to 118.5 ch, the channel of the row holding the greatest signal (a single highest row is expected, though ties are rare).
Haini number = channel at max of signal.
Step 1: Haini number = 118 ch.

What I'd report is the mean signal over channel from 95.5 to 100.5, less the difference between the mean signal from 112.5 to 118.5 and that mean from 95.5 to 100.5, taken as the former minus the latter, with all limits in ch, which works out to 0.78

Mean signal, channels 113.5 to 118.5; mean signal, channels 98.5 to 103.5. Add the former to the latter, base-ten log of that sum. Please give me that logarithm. 0.22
